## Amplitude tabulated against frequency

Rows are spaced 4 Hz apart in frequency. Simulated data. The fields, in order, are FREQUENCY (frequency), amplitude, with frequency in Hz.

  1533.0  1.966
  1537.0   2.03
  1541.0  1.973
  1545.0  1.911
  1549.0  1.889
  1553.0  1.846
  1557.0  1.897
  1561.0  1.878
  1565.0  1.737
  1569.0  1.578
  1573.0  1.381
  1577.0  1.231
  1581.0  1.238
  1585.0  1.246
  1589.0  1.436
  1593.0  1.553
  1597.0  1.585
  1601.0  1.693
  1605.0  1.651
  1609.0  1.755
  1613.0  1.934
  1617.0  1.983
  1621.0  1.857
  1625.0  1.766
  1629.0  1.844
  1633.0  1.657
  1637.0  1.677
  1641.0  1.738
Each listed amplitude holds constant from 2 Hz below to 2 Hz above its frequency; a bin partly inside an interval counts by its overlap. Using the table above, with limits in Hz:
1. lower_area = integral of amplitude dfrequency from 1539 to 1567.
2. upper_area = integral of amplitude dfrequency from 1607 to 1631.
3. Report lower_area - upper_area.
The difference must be 8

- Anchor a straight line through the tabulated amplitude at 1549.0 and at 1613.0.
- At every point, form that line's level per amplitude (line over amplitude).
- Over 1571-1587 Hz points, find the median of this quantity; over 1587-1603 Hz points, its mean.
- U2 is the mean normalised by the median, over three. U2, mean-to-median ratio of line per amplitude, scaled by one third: 0.27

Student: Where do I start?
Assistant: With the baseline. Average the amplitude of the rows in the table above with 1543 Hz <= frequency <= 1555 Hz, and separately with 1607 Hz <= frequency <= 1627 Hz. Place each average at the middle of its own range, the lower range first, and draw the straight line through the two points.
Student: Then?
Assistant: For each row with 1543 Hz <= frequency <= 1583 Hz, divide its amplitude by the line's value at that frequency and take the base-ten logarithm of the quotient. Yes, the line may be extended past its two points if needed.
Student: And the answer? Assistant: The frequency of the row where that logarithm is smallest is 1577.0 Hz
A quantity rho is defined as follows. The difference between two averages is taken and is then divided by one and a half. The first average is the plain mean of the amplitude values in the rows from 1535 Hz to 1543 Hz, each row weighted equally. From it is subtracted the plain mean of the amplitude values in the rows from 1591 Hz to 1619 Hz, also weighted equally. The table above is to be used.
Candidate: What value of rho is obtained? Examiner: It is 0.2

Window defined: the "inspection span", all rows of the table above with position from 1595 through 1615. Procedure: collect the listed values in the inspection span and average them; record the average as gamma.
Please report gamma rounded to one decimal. 1.7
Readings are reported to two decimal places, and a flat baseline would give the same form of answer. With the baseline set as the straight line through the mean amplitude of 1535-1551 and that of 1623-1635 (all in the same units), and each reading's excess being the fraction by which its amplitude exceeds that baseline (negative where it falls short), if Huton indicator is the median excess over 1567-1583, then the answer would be -0.30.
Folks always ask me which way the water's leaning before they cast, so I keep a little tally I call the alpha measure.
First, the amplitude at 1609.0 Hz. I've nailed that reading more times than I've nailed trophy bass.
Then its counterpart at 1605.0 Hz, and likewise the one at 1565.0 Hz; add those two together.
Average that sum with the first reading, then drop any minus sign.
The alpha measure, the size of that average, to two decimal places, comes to 2.57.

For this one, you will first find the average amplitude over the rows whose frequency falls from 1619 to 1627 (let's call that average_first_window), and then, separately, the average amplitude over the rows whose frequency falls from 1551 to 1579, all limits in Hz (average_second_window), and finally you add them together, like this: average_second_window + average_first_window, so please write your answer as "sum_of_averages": 3.46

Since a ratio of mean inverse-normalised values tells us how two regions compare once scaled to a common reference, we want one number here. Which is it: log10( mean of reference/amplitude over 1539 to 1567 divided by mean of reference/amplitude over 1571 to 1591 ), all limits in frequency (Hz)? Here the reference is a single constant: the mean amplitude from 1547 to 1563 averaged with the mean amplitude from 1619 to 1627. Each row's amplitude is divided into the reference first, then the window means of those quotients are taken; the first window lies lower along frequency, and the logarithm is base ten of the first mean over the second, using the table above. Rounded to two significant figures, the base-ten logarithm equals -0.16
